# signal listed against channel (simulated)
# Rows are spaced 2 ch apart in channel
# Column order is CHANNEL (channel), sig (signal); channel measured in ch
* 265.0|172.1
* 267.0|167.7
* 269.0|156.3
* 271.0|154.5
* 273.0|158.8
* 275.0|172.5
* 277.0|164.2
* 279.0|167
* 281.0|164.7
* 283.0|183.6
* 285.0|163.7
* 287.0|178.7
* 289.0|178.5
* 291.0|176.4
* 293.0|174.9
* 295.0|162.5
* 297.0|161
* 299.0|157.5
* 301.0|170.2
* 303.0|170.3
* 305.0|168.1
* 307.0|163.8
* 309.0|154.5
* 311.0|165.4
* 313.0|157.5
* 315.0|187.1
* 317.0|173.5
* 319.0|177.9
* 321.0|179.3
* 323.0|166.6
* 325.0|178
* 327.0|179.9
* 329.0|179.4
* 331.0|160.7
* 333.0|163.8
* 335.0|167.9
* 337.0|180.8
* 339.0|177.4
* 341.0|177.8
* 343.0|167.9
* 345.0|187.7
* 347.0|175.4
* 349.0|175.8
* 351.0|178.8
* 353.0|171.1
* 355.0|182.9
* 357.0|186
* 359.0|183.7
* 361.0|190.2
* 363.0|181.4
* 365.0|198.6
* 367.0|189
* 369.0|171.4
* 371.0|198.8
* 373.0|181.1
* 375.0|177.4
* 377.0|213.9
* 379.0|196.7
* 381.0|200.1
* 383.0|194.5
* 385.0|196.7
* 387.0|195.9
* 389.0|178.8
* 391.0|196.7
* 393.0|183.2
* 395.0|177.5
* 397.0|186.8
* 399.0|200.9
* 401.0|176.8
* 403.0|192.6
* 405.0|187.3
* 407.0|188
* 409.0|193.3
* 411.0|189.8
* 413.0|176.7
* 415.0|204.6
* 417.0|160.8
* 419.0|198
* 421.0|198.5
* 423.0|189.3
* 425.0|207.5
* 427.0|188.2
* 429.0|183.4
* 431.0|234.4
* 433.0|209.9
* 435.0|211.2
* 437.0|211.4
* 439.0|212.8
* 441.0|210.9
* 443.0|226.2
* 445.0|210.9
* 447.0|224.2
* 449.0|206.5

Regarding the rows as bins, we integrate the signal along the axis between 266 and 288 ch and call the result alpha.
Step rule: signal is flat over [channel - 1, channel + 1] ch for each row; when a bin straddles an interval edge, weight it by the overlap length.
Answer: 3663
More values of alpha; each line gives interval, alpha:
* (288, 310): 3675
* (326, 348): 3837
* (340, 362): 3955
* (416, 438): 4385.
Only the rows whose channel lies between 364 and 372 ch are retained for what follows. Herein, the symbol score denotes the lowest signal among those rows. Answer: 171.4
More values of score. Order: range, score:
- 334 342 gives 167.9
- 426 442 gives 183.4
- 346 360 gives 171.1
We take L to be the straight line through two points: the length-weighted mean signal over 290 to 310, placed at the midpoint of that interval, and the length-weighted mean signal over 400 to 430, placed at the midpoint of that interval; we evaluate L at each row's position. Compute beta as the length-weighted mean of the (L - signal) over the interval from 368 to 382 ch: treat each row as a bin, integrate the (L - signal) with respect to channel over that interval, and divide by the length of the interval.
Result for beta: -10.4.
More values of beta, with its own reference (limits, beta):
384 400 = -5.2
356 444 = -7.9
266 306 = -4.4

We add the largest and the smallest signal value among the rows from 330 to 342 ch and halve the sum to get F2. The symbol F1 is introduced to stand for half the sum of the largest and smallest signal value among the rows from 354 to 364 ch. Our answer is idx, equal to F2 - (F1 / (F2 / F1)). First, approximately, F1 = 186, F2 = 171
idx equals -31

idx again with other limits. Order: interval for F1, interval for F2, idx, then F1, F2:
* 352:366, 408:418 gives -4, 185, 183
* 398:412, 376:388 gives 30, 189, 204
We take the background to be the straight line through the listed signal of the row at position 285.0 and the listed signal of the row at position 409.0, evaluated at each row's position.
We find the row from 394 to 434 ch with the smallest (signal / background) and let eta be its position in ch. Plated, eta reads 417.0 ch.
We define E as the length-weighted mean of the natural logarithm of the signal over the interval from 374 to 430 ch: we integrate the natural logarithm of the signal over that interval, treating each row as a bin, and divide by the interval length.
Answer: 5.25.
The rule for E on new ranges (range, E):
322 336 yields 5.14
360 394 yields 5.25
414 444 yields 5.31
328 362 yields 5.17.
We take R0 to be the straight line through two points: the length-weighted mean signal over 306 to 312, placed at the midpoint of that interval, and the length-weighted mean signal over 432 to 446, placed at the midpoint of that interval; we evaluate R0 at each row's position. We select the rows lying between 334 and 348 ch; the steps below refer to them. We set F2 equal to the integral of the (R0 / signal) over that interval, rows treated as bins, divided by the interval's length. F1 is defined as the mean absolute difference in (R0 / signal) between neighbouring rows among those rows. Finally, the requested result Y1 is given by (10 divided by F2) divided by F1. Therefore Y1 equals 183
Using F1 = 0.055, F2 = 0.99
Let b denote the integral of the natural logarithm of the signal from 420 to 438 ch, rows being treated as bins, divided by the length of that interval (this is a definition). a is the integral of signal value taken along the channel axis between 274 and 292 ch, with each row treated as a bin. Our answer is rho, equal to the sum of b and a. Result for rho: 3104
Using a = 3099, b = 5.31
